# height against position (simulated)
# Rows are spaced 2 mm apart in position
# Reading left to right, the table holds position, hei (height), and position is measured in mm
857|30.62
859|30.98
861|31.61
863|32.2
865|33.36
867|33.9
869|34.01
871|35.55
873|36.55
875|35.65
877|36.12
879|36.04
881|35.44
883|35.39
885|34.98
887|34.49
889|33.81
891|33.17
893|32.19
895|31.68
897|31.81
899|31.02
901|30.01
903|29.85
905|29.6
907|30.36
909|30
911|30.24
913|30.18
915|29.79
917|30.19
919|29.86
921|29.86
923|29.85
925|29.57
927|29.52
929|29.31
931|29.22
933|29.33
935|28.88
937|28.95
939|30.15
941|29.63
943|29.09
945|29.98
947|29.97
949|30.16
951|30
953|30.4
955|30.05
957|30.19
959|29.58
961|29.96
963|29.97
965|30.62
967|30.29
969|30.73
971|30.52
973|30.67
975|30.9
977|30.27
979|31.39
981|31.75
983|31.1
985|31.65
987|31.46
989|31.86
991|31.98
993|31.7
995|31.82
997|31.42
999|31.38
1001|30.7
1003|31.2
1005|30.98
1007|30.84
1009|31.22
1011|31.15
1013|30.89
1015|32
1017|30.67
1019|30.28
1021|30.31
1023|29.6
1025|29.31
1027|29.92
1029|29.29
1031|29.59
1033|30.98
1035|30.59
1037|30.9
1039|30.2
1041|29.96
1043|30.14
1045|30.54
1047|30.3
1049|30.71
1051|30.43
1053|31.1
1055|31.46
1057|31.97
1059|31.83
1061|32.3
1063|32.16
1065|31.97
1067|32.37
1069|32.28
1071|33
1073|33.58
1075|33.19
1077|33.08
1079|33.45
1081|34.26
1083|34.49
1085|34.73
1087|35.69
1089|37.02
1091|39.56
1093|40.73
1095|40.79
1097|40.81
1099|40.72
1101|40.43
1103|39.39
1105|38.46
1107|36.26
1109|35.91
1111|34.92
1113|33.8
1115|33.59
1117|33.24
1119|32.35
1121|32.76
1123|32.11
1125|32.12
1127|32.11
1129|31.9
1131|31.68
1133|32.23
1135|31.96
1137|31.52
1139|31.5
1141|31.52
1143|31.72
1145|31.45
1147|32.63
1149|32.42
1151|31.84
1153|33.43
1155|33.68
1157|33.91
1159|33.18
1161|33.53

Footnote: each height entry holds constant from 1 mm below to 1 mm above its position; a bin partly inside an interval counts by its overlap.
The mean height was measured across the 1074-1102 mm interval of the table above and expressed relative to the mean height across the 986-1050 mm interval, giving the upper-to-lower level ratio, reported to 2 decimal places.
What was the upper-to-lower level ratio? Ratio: 1.21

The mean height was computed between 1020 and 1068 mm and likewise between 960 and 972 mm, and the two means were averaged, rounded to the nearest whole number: 31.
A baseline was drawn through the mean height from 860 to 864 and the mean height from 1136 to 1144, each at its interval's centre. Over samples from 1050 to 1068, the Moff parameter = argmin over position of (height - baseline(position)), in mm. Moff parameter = 1051 mm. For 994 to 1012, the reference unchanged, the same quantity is 1001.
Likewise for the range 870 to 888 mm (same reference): 887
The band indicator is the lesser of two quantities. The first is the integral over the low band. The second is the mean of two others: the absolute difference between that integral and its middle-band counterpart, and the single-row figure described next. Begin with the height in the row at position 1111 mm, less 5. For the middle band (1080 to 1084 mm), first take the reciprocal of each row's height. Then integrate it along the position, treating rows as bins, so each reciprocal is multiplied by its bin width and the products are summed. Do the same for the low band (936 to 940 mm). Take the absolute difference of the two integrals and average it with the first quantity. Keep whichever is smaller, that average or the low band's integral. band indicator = 0.135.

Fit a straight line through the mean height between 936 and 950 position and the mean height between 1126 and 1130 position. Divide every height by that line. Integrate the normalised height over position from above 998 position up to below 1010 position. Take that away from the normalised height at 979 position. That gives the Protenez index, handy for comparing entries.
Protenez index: -11.2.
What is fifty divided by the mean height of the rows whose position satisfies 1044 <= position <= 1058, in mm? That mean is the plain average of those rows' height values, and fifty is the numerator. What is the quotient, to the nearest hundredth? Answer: 1.62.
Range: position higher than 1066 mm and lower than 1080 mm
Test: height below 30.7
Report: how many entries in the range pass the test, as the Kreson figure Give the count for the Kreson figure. 0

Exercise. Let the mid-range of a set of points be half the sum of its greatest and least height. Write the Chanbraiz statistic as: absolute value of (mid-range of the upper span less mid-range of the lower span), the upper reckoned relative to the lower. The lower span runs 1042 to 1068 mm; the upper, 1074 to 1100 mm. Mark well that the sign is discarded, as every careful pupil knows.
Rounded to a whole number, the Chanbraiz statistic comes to 6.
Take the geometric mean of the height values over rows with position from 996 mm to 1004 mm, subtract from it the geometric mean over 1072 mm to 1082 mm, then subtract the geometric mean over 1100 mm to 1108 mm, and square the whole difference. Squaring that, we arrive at 1676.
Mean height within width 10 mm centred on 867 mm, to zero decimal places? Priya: 34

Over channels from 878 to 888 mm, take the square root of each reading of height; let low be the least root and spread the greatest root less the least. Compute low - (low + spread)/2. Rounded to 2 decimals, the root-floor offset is 2.87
